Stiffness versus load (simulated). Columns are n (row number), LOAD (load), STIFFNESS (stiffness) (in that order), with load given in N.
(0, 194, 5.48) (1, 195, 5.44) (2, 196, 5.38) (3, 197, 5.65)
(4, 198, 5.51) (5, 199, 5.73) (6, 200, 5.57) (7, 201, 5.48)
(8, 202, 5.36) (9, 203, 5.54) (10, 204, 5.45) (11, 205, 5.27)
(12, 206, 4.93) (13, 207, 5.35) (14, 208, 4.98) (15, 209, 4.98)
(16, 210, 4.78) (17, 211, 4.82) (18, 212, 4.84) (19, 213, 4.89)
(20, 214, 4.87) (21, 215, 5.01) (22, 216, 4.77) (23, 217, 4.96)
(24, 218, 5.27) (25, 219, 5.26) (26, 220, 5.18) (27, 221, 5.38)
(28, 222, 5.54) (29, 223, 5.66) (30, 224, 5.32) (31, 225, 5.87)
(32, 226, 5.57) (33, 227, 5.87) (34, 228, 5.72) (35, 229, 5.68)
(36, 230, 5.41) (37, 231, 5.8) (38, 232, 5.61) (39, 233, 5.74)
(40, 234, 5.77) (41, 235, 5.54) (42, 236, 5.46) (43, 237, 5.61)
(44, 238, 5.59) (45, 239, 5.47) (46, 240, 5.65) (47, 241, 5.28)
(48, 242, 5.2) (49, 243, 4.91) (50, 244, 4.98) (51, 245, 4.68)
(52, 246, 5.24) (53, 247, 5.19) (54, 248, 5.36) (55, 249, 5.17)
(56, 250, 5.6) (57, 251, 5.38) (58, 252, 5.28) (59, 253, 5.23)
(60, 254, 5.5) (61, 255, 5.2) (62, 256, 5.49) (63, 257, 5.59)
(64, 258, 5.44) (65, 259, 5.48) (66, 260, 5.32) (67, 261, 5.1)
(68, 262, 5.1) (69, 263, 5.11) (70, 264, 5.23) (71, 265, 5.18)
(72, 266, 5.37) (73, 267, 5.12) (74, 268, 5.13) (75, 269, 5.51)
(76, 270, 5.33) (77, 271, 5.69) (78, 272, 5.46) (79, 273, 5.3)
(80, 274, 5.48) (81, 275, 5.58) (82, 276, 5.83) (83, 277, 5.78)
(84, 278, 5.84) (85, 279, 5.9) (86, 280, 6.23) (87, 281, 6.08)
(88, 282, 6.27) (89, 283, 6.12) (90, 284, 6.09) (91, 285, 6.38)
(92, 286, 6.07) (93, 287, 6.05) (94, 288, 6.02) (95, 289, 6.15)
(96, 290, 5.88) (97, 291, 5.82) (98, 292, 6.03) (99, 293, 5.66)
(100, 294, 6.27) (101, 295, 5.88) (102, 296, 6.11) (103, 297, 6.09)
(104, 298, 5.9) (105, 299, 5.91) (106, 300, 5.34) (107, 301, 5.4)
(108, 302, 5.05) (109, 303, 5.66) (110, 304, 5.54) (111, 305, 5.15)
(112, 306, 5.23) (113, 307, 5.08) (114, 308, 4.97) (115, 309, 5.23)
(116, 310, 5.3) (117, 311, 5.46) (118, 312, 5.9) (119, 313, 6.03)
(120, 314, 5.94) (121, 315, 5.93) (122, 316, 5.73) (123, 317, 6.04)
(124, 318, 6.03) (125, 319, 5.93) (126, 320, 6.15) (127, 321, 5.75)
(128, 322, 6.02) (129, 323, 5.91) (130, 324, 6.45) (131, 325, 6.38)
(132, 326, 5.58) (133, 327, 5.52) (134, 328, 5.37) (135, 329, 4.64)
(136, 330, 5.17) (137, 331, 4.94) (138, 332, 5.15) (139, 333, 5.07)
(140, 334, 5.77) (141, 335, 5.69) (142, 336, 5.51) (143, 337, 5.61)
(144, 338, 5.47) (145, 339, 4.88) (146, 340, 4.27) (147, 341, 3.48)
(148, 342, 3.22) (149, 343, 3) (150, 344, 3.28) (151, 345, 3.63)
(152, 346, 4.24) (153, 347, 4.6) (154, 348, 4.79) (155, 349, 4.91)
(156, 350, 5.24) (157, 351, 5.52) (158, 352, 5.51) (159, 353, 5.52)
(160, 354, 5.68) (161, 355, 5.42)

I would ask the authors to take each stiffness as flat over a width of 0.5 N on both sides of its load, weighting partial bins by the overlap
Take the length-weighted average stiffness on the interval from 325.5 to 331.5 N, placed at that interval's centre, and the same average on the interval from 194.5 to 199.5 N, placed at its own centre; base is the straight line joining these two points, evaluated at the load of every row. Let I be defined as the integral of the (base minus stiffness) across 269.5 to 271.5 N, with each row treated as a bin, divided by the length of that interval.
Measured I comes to -0.2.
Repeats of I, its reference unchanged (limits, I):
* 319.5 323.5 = -0.7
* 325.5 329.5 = -0.1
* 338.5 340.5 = 0.6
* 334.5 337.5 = -0.4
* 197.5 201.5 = 0.0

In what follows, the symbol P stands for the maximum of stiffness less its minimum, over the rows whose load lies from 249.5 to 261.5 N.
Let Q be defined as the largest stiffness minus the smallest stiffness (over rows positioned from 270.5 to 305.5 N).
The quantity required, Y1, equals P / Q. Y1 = 0.38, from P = 0.5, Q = 1.33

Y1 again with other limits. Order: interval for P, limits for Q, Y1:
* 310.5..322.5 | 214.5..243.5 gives 0.63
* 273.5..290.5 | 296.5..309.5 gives 0.80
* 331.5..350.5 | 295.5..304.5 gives 2.61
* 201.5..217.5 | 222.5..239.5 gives 1.40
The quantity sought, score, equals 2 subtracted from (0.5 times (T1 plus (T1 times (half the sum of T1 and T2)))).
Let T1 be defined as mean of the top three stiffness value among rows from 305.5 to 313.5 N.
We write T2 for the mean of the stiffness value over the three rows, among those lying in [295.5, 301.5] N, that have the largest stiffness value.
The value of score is 18.0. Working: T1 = 5.80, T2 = 6.0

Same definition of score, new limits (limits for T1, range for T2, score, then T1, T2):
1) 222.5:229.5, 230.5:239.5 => 17.8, 5.82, 5.8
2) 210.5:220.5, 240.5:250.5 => 14.6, 5.24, 5.4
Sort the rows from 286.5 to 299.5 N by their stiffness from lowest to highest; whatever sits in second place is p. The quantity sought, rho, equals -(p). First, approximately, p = 5.82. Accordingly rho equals -5.8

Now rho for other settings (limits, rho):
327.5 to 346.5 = -3.2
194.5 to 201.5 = -5.4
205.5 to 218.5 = -4.8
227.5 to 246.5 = -4.9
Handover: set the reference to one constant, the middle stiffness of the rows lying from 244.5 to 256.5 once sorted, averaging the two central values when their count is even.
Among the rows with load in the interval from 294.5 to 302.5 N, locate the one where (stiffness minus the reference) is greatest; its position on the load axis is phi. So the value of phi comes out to 296 N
